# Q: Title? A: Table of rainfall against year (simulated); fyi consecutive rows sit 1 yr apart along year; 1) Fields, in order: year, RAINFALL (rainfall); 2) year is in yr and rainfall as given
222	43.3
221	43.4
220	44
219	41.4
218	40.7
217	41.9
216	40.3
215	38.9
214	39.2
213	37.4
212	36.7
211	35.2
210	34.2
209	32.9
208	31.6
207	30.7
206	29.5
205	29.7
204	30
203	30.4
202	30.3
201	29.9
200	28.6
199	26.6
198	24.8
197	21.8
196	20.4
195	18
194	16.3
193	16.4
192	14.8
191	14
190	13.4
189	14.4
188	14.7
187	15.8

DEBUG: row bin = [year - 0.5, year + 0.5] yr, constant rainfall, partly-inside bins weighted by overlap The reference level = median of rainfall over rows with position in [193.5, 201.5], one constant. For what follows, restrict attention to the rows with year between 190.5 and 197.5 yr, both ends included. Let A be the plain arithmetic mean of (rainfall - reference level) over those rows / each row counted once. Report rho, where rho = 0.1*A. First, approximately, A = -5.9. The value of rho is -0.6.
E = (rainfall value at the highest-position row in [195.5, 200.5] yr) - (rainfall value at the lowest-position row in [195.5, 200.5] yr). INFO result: 8.2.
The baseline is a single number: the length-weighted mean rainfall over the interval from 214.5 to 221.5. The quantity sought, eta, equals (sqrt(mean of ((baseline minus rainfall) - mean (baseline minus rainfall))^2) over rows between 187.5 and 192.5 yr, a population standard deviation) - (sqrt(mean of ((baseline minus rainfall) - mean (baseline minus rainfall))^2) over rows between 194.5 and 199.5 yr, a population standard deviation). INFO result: -2.6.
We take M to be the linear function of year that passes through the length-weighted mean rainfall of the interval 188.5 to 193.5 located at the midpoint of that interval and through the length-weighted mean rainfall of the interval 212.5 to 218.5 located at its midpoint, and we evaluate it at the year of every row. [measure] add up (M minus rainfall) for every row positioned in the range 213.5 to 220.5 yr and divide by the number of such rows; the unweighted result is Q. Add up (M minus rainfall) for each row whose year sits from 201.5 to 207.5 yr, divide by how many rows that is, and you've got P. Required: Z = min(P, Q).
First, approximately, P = -1.7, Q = 0.4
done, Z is -1.7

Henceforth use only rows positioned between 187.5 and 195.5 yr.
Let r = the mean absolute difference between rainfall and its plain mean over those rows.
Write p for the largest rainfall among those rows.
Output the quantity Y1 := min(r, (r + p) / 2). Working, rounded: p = 18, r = 1.2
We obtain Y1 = 1.2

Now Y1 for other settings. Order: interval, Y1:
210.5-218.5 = 1.8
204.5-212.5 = 2.2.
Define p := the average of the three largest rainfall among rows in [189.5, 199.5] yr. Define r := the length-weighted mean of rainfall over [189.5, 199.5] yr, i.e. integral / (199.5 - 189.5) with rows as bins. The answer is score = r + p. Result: 43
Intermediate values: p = 24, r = 19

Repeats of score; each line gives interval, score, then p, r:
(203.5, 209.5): 62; 32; 31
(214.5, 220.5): 84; 42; 41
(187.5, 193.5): 30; 15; 15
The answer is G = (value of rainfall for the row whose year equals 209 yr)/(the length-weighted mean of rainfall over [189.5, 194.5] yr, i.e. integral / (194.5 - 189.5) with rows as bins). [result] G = 2.20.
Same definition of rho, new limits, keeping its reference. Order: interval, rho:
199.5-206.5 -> 0.6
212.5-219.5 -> 1.7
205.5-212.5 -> 1.0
